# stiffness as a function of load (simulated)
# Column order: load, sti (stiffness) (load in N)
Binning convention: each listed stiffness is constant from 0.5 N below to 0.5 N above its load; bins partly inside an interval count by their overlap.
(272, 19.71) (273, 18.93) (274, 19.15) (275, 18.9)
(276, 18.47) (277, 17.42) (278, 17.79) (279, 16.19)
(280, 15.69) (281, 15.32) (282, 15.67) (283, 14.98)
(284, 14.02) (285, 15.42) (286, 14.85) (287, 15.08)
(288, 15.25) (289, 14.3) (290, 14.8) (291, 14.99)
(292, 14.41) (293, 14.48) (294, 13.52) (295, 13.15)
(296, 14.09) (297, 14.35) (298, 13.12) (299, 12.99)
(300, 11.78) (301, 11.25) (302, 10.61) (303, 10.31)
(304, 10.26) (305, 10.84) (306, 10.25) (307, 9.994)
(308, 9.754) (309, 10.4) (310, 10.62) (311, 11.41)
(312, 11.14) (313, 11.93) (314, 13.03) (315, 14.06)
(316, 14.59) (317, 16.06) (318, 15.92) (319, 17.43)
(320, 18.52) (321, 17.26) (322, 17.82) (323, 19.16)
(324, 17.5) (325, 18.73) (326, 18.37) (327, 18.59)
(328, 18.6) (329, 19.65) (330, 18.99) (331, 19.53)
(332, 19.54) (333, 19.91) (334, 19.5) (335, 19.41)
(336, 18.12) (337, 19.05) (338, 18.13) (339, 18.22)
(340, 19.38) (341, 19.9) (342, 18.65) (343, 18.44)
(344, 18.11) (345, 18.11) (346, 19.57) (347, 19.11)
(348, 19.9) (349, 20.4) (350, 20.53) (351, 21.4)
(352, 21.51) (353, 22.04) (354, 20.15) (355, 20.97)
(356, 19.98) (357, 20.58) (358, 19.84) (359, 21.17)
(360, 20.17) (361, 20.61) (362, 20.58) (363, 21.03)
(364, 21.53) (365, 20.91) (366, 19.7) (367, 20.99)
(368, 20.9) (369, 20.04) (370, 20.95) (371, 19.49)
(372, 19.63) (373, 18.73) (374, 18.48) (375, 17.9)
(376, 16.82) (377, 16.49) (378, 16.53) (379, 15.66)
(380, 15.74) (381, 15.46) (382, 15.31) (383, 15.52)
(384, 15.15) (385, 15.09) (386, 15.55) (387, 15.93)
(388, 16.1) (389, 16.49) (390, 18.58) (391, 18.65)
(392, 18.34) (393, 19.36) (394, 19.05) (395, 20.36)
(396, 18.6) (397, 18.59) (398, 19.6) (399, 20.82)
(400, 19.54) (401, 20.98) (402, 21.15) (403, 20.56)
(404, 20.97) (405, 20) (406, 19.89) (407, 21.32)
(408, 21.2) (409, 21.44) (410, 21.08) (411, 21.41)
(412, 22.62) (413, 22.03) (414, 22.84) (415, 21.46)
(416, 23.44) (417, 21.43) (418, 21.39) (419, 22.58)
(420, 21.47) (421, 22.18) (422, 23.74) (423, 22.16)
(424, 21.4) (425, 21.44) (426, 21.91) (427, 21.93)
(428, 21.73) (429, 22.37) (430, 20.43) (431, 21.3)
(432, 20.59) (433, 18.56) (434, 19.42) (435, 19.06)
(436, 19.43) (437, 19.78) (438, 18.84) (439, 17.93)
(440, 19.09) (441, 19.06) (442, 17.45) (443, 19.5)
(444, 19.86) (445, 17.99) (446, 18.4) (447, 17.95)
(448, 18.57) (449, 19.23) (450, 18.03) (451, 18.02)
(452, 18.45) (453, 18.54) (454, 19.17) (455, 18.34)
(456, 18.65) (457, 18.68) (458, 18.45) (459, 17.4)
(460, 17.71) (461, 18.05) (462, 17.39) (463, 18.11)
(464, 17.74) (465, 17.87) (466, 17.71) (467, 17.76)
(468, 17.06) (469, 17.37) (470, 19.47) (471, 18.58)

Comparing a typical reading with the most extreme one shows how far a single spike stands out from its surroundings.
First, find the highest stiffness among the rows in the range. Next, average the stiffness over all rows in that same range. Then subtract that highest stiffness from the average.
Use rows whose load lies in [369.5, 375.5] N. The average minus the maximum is -1.75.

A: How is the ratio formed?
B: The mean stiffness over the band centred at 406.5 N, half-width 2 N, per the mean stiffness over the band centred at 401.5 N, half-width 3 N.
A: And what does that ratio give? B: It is 1.00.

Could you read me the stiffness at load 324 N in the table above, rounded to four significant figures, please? 17.50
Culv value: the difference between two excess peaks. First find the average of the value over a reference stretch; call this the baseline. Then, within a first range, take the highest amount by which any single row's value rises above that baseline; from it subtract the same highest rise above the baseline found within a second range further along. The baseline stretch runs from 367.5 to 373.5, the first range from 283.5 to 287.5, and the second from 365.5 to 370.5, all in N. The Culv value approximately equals -6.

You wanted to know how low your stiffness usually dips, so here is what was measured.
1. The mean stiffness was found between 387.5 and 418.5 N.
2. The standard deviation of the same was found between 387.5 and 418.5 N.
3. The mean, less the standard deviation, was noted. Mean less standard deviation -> 18.6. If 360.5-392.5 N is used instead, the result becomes 15.9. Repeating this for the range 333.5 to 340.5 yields 18.2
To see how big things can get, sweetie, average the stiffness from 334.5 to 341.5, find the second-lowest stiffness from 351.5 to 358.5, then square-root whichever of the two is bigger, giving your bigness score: 4.47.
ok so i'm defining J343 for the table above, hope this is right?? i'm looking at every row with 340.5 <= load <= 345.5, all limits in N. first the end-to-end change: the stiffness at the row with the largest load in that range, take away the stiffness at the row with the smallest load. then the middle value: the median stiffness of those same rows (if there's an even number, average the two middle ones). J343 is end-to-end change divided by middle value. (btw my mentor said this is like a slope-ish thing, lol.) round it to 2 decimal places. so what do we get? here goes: -0.10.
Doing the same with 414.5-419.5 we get 0.05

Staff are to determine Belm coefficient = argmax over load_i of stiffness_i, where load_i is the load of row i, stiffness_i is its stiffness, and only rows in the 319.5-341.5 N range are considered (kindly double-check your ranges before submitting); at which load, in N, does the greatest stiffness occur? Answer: 333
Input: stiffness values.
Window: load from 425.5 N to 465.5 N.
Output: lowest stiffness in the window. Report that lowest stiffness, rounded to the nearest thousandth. 17.390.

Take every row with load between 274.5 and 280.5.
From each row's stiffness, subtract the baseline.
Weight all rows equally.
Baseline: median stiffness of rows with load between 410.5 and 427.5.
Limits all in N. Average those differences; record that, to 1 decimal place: -4.5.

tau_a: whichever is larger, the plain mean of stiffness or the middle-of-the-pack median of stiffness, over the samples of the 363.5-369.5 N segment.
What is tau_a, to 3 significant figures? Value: 20.9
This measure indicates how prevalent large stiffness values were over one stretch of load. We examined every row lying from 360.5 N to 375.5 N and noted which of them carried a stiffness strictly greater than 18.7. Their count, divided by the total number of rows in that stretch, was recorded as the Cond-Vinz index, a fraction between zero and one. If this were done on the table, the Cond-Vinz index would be 0.87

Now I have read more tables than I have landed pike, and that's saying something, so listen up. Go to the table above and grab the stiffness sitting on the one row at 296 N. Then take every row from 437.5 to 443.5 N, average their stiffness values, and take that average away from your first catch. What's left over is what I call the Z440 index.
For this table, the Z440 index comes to -5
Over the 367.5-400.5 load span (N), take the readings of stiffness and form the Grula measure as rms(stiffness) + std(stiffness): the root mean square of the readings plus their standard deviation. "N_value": 19.9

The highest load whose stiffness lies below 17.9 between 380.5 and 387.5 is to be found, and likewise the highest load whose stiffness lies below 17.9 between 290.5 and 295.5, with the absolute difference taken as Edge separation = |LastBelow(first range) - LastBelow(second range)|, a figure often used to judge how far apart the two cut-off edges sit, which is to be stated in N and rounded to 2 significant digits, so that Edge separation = 92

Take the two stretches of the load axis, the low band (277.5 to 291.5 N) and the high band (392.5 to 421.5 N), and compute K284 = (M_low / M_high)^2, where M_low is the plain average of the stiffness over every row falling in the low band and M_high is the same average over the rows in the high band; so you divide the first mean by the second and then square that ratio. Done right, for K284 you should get 0.5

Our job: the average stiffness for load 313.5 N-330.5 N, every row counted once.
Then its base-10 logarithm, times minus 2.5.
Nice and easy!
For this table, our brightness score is -3.10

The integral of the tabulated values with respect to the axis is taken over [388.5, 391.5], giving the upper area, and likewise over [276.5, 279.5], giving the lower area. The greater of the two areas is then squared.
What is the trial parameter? 2886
